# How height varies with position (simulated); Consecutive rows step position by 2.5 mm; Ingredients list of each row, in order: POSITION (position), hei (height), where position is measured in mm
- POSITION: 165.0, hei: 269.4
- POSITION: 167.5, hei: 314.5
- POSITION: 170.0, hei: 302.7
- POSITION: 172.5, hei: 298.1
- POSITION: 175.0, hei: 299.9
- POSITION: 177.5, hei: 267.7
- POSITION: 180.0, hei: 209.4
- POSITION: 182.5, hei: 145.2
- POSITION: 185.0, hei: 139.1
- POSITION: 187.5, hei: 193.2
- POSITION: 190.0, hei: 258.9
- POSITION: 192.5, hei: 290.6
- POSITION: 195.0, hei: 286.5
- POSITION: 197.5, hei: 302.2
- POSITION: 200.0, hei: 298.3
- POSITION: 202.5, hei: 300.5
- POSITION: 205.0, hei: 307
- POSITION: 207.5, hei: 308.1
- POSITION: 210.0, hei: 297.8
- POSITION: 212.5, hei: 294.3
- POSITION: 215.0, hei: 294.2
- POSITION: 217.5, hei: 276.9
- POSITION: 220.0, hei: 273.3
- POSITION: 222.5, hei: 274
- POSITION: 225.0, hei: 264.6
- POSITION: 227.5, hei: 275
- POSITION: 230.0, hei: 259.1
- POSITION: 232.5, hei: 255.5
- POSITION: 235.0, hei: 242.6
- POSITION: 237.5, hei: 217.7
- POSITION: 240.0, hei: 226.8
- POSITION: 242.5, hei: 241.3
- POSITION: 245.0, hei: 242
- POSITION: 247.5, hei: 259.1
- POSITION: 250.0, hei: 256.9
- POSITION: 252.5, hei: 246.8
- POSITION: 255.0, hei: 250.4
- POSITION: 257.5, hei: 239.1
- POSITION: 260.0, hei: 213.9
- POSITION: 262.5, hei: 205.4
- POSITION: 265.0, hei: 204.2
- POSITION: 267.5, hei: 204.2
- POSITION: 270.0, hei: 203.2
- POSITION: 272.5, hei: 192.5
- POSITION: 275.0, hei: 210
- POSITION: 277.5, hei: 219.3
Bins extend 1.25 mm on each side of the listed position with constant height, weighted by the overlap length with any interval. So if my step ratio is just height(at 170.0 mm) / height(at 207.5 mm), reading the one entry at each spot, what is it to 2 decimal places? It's 0.98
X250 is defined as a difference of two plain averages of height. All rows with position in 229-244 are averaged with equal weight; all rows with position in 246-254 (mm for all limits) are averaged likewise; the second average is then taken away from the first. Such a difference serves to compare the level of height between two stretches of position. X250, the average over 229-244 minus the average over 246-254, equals -14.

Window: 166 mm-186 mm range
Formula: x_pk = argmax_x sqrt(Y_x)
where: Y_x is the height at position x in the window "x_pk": 167.5 mm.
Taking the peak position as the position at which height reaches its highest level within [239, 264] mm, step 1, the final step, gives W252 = 247.5 mm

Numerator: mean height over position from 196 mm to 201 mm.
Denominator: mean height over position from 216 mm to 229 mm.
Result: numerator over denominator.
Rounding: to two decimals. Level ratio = 1.10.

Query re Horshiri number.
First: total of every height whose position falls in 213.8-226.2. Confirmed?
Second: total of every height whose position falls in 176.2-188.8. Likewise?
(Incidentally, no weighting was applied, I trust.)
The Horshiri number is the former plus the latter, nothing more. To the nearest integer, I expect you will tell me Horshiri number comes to 2338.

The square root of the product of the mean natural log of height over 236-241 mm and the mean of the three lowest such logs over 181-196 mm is 5.23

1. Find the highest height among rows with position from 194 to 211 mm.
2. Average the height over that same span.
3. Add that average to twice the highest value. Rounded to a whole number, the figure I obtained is 916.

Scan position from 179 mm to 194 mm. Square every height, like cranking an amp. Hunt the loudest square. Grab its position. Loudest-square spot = 192.5 mm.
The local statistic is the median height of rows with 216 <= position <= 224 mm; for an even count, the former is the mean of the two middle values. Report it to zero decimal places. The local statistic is 274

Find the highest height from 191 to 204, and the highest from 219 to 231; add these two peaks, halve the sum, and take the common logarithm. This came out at 2.460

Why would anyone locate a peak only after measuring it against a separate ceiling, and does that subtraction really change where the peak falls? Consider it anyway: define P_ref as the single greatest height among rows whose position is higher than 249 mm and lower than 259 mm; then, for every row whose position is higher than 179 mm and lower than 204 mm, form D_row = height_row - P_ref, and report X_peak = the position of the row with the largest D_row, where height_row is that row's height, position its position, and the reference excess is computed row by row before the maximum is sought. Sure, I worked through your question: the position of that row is 197.5 mm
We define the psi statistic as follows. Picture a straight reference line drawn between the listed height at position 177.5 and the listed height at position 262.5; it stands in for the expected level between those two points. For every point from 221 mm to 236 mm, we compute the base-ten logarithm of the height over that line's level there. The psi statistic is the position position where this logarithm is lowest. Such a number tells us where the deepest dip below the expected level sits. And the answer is 235.0 mm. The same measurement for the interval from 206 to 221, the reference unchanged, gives 220.0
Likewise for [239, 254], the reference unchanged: 240.0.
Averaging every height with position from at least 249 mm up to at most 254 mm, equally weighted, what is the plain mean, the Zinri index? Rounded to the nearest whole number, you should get 252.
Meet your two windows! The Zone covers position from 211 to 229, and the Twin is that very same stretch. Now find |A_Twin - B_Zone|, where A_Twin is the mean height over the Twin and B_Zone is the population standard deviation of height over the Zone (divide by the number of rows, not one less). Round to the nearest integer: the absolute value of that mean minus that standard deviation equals 269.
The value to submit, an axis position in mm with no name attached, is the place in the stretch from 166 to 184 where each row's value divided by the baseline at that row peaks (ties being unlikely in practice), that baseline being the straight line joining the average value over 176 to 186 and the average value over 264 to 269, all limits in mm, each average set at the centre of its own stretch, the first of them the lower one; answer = 167.5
